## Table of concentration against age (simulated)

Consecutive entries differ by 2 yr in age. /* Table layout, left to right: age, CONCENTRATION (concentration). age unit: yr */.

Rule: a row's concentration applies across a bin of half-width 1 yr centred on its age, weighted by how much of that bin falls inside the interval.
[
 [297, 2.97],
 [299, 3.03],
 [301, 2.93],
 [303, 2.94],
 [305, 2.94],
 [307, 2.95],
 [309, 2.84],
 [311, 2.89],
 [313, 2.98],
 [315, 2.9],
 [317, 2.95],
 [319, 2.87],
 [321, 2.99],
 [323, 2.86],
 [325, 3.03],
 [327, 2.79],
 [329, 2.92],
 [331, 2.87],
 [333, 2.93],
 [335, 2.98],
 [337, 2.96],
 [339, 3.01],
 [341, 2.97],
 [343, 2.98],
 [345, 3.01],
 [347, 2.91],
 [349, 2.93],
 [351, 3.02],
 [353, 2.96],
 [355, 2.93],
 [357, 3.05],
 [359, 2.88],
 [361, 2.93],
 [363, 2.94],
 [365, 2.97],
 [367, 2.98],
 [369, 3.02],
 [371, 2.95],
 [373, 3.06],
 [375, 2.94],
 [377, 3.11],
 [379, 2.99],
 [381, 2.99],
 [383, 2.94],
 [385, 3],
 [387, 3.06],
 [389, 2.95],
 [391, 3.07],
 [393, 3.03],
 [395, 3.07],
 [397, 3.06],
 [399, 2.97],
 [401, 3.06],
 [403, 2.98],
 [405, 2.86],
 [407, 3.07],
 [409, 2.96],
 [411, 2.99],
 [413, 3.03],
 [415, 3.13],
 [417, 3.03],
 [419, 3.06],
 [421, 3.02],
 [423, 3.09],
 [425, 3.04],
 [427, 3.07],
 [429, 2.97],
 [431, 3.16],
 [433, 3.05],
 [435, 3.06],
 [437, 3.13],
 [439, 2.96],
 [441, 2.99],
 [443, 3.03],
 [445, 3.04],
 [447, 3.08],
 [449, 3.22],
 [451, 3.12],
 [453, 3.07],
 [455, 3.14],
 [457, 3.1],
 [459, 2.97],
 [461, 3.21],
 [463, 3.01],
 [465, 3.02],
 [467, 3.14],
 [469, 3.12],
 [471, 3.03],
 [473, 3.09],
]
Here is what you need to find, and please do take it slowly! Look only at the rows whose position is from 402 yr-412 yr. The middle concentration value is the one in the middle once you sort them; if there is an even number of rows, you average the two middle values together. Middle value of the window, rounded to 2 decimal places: 2.98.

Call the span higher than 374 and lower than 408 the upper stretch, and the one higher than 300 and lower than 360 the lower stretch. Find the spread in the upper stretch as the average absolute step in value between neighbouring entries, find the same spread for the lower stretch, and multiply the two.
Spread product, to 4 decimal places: 0.0064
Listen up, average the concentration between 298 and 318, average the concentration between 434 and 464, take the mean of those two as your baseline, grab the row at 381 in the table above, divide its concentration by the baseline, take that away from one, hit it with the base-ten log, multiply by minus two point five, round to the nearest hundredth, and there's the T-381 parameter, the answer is 5.74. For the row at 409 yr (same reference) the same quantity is 4.56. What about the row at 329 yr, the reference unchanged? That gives 3.87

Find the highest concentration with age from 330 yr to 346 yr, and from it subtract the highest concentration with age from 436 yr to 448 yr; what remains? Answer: -0.12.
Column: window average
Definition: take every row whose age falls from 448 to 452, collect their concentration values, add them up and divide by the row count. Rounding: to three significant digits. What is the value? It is 3.17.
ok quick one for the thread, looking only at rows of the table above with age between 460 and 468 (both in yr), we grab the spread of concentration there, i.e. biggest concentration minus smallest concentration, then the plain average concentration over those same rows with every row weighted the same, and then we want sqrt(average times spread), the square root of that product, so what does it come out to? 0.79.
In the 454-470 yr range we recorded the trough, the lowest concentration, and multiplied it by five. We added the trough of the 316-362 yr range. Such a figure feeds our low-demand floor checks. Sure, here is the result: 17.6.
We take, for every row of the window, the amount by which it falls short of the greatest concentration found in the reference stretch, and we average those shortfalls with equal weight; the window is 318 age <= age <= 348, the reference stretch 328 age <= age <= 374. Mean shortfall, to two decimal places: 0.12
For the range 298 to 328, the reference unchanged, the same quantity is 0.13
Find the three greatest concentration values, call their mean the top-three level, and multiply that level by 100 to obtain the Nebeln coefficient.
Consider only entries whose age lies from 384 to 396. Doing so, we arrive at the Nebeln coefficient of 307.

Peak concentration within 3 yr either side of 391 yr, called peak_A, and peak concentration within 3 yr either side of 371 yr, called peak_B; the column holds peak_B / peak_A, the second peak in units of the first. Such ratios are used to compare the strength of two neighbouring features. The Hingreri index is 1.00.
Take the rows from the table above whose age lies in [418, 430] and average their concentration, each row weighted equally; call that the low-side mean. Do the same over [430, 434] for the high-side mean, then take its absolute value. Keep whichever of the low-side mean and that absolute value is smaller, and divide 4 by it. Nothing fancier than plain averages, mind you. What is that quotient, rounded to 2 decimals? 1.32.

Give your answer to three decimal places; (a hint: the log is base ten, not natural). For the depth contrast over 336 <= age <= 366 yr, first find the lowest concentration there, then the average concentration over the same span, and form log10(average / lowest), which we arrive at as 0.012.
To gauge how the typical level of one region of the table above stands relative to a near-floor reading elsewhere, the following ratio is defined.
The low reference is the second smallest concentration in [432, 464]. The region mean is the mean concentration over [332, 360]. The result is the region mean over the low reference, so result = 0.999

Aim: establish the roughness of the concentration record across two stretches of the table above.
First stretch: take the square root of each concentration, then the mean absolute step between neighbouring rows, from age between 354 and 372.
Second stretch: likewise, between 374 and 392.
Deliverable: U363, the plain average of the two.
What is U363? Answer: 0.0215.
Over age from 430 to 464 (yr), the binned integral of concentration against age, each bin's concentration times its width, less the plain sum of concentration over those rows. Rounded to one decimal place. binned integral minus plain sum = 52.3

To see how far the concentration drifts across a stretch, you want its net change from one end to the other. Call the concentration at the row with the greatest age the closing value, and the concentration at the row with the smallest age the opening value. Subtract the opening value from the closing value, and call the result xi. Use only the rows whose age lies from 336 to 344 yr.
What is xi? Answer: 0.020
